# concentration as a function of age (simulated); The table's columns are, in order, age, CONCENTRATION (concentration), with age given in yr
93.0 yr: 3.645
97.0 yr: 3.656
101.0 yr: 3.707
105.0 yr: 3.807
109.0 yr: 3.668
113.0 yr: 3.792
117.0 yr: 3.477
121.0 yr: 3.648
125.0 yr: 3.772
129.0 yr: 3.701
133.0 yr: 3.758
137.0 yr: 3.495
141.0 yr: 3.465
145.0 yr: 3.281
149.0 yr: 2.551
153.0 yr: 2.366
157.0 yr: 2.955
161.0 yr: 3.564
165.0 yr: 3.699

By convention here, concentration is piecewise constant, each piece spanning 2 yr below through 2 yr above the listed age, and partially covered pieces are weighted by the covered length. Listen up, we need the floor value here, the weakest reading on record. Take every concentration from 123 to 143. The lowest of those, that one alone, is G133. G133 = 3.465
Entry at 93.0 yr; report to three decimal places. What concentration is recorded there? 3.645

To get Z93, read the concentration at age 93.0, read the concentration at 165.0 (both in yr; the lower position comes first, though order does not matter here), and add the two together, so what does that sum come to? 7.3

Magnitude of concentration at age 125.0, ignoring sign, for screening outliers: 3.77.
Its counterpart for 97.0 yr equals 3.66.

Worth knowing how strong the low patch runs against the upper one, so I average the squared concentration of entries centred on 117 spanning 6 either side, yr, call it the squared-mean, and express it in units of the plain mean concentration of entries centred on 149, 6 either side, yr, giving 4.85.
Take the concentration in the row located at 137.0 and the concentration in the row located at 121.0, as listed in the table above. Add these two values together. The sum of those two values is 7.14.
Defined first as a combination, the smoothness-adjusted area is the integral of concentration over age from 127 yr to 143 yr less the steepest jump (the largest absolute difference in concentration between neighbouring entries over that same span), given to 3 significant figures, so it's 57.4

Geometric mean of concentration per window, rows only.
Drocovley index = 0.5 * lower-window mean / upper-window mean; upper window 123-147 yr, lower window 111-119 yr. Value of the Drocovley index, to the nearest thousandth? 0.508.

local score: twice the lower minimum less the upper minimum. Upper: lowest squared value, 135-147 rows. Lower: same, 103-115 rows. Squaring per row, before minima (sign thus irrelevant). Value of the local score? 16.1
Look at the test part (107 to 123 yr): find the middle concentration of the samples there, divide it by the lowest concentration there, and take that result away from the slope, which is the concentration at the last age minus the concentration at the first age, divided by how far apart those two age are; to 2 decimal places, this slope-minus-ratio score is -1.05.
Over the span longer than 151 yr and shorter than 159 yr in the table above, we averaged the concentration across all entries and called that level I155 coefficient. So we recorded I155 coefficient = 2.7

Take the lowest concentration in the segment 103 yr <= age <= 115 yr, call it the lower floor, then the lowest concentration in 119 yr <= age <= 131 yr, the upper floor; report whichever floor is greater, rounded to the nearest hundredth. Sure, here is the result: 3.67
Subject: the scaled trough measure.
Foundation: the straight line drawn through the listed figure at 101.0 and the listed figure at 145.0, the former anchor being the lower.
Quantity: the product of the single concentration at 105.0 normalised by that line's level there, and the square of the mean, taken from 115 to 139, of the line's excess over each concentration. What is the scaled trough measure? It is 0.036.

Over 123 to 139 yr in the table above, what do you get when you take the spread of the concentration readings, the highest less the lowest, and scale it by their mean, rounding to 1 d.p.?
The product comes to 1.0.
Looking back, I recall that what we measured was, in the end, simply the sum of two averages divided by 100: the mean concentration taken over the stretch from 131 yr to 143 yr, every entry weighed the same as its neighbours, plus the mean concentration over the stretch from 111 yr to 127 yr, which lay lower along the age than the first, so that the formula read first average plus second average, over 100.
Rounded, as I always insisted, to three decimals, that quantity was 0.072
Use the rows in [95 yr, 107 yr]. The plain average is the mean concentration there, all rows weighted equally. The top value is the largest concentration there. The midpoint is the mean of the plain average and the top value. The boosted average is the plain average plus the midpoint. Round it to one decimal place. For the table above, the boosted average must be 7.5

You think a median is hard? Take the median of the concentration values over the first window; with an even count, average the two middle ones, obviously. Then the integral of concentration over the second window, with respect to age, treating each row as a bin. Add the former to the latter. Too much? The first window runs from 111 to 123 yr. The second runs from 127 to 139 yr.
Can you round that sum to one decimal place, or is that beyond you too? 47.5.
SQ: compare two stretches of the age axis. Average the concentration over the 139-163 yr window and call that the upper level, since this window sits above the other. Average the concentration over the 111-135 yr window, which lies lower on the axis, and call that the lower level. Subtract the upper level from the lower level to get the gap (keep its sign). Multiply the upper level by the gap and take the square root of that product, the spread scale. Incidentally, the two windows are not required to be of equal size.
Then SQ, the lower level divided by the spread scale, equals 2.6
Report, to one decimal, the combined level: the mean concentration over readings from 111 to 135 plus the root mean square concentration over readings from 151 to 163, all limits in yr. 6.7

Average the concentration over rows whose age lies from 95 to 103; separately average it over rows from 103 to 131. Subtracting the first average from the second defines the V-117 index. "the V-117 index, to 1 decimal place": 0.0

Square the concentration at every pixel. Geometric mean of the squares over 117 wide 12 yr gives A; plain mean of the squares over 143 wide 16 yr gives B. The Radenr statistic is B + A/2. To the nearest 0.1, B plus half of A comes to 17.0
